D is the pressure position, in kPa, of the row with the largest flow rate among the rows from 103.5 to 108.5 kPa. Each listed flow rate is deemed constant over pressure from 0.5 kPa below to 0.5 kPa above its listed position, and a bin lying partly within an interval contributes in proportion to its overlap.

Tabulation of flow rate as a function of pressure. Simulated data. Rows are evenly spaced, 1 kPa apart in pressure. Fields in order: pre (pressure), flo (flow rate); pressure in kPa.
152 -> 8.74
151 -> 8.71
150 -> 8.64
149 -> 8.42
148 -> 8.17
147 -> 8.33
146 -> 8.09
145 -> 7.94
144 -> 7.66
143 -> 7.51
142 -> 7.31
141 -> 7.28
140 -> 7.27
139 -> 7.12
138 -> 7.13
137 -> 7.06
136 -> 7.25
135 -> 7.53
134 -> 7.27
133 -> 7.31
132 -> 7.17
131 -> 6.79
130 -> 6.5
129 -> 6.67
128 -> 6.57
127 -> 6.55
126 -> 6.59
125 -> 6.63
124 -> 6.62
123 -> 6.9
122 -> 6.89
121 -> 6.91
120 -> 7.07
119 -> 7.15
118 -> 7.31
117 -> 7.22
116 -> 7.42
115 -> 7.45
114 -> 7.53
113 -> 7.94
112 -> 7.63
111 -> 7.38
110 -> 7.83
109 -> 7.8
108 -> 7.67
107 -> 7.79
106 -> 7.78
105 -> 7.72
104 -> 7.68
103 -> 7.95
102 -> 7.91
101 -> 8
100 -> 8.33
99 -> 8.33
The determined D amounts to 107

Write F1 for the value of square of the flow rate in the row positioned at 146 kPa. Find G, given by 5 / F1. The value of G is 0.076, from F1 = 65.4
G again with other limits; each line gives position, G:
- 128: 0.116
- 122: 0.105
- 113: 0.079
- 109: 0.082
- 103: 0.079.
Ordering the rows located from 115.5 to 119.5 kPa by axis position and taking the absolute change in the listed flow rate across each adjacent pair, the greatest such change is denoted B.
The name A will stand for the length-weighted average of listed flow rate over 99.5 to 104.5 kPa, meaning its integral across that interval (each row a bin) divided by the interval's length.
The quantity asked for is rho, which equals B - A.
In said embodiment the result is -7.8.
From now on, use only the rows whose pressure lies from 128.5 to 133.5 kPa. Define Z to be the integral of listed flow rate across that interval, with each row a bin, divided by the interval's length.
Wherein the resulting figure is 6.9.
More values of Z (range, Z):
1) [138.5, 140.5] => 7.2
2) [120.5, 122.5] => 6.9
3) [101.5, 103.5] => 7.9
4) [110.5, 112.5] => 7.5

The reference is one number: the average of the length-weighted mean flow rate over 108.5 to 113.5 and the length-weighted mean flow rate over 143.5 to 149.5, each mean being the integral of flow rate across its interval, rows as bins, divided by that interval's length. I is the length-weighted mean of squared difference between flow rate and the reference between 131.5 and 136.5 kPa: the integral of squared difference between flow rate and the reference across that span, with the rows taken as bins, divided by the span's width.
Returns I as 0.38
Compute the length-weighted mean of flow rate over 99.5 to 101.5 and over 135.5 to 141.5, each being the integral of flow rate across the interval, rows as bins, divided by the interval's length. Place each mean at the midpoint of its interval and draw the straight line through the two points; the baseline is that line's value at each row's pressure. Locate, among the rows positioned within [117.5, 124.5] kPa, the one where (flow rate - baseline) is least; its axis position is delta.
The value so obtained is 124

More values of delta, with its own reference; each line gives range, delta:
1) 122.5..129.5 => 124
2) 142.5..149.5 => 143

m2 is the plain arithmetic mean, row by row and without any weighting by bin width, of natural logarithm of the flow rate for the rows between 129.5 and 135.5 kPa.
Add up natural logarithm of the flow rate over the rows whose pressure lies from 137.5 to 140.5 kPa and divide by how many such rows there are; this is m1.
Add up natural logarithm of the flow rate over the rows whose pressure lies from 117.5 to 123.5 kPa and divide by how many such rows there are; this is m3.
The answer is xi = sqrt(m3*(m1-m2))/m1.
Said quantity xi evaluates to 0.08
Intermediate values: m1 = 1.97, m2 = 1.96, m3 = 1.95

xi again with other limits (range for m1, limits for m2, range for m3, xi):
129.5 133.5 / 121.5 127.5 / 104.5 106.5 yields 0.14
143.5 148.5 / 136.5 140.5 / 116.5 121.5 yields 0.23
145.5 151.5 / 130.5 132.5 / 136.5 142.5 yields 0.28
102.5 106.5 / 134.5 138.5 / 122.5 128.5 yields 0.18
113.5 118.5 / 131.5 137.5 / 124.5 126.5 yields 0.09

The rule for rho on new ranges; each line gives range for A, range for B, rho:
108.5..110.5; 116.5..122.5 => -7.7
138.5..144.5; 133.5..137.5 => -7.1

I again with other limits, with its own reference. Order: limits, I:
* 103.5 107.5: 0.03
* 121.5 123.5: 1.03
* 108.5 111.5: 0.10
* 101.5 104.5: 0.02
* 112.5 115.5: 0.12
